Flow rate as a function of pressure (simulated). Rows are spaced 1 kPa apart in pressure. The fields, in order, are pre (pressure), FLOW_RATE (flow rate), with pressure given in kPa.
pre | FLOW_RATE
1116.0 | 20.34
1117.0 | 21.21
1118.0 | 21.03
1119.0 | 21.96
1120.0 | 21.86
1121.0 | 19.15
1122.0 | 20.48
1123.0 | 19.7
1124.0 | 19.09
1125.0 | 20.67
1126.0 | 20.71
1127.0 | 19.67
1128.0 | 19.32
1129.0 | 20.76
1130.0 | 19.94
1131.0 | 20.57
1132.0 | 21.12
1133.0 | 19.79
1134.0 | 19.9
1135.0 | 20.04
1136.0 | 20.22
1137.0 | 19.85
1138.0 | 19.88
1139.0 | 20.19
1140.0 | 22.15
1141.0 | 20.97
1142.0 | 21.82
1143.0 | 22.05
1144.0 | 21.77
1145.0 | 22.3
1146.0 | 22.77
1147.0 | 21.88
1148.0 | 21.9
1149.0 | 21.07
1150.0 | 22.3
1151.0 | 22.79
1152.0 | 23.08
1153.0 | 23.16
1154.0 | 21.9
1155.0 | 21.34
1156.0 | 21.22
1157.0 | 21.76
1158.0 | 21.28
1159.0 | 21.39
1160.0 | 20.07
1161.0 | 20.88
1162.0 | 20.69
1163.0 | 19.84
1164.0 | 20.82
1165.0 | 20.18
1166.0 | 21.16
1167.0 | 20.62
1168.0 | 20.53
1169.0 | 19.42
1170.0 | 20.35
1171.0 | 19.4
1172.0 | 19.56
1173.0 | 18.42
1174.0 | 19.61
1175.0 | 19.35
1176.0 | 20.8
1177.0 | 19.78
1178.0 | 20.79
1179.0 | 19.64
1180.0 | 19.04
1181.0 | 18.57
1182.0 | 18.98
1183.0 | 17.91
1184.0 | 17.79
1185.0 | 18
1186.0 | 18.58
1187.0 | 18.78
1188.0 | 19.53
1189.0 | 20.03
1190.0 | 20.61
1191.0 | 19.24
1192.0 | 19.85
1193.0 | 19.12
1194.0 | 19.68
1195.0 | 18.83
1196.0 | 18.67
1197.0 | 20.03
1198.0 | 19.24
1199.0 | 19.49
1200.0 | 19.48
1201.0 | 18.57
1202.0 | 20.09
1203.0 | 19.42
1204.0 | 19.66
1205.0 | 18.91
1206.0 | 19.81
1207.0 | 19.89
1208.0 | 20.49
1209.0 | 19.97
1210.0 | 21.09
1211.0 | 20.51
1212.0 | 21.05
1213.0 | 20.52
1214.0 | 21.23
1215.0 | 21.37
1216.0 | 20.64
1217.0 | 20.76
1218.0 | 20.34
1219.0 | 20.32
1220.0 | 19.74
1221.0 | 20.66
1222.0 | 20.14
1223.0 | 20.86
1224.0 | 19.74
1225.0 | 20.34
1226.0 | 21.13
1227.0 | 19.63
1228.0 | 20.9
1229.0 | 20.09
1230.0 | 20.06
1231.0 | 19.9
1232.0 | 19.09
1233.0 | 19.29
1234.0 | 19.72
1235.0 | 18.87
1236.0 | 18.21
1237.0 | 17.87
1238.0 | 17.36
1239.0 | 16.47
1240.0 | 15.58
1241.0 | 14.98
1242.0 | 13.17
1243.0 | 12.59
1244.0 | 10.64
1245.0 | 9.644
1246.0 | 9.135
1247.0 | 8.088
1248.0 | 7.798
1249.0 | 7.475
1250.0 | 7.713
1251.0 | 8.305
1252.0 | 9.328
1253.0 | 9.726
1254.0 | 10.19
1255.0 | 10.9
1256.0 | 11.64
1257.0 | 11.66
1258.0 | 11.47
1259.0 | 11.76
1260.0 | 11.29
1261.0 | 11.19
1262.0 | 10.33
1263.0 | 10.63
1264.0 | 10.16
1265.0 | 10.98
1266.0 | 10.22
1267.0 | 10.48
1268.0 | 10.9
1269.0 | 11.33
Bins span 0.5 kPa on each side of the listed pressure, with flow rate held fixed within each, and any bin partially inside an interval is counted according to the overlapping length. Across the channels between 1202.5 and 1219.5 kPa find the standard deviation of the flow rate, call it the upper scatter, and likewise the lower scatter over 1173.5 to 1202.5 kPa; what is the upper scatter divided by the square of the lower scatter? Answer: 1.1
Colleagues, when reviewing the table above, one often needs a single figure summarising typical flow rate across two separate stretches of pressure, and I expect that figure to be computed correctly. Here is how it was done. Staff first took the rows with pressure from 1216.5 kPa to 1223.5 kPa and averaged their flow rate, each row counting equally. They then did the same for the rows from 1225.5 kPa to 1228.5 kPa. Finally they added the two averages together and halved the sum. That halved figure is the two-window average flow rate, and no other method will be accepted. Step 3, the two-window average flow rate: 20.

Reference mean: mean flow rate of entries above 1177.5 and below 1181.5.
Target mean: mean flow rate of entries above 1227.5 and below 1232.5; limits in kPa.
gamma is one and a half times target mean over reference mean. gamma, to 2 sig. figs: 1.5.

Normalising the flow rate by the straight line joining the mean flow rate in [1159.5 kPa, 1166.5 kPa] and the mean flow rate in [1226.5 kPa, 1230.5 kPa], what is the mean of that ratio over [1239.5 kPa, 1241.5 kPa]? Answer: 0.76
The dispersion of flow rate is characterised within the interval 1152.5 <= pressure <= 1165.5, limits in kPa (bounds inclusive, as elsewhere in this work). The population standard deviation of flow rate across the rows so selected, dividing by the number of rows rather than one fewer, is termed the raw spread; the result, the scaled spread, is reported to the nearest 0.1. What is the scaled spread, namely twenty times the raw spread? 16.9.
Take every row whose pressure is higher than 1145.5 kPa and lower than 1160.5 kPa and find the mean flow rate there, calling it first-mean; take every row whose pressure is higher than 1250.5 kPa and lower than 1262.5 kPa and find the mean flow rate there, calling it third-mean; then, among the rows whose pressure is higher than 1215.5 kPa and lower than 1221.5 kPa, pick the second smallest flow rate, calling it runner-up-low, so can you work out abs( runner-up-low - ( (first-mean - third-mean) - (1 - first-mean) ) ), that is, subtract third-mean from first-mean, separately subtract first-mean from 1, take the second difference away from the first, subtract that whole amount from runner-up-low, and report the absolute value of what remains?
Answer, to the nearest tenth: 11.8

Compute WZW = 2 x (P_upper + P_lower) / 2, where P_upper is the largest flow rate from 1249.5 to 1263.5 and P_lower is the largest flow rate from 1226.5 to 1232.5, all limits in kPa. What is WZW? 33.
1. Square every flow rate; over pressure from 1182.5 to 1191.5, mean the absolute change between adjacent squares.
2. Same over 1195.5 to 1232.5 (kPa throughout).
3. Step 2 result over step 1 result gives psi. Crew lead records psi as 1.2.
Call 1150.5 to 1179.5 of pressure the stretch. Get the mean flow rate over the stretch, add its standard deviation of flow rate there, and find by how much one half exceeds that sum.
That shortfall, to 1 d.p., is -21.3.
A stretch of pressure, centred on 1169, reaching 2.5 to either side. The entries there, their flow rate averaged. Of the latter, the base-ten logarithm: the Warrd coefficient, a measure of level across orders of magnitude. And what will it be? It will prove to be 1.30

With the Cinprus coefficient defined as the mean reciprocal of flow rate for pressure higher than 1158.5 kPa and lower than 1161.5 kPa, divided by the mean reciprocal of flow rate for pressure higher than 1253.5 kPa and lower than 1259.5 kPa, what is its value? 0.54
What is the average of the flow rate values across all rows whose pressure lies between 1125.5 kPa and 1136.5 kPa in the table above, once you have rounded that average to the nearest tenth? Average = 20.2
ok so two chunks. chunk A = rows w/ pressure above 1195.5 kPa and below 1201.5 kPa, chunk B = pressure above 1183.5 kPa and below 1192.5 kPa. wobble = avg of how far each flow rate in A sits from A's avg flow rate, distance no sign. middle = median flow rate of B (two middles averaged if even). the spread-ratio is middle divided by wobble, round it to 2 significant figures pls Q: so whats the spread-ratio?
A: 46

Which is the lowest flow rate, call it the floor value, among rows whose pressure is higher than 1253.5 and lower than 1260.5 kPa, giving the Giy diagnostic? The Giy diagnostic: 10.19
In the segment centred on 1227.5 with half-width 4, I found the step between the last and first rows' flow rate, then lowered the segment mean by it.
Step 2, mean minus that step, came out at 20.1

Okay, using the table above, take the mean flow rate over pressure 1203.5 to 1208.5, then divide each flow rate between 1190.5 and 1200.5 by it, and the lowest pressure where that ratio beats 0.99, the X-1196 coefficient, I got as 1192.0 kPa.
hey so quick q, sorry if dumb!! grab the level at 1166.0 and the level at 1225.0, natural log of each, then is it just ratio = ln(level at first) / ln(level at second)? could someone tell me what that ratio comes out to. 1.013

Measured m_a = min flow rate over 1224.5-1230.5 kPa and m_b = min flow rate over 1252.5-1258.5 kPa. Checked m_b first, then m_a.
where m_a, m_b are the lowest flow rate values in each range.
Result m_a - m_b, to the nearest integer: 10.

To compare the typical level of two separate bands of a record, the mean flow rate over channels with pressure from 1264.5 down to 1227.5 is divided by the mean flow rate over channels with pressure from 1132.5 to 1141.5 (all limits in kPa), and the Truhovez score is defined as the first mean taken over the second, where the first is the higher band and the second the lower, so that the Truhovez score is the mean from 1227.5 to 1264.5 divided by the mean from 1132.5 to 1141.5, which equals 0.66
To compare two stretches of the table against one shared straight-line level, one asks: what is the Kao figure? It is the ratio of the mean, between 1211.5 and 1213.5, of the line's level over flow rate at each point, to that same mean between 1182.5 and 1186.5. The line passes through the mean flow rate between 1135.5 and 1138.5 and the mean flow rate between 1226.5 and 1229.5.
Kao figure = 0.87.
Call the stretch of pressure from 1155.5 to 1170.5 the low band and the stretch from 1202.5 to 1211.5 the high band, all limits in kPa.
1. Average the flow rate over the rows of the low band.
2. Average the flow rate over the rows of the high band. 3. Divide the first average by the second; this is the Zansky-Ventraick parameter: 1.04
